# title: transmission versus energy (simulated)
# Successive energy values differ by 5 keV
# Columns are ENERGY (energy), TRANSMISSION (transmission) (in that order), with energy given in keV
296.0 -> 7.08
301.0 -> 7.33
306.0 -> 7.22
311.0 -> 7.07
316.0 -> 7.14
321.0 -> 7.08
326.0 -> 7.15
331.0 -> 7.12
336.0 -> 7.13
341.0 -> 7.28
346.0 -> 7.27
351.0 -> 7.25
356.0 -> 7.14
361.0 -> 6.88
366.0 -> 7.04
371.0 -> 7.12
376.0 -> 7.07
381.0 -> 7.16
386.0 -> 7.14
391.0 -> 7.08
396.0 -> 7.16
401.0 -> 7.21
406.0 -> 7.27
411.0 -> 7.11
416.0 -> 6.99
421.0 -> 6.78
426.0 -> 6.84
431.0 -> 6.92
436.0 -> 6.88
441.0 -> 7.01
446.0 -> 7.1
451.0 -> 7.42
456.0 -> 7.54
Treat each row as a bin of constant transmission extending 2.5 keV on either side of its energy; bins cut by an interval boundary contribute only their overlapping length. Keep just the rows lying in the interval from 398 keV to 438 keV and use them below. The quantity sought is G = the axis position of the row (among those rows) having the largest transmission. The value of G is 406.0 keV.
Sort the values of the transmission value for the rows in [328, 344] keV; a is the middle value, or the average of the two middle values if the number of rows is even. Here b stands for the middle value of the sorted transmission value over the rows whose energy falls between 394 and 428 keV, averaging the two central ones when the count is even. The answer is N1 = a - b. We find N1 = 0.02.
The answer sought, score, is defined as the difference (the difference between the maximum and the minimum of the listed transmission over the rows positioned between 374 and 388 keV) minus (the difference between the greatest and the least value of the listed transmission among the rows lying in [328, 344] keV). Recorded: -0.07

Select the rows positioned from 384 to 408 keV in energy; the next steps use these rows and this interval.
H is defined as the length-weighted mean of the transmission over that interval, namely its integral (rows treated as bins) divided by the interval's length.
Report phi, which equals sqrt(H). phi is 2.68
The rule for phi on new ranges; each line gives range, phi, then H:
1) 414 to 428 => 2.62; 6.87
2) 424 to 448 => 2.64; 6.95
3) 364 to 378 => 2.66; 7.08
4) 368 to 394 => 2.67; 7.11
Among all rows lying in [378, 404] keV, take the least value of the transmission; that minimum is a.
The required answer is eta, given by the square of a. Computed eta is 50.1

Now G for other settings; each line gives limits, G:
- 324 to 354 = 341.0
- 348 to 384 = 351.0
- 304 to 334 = 306.0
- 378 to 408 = 406.0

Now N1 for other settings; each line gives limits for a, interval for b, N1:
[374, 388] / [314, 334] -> 0.01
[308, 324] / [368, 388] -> -0.05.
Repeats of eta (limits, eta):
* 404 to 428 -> 46.0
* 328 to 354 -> 50.7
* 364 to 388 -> 49.6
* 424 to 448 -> 46.8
